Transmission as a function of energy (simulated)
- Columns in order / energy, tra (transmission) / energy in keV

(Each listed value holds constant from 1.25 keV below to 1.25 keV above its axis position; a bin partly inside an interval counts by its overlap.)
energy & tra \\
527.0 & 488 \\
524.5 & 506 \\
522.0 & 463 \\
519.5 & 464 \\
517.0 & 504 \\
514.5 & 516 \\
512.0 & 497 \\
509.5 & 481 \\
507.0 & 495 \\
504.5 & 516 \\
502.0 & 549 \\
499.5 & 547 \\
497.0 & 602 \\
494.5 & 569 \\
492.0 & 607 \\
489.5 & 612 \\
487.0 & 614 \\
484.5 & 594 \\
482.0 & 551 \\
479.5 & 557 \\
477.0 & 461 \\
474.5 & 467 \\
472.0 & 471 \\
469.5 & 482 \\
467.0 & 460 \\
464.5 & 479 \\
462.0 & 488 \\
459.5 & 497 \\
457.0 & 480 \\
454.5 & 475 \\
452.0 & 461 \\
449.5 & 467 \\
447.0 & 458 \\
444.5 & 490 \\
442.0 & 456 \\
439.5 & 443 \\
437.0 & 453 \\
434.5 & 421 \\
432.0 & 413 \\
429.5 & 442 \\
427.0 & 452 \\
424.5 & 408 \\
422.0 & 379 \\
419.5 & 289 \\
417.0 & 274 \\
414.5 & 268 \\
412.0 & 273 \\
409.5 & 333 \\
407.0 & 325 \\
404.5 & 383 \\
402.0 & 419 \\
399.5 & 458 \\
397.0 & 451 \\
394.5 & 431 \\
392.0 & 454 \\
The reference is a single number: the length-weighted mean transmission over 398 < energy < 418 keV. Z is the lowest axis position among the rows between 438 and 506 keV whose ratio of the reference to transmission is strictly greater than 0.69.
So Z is 439.5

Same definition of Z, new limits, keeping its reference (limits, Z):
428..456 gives 429.5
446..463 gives 447.0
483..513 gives 507.0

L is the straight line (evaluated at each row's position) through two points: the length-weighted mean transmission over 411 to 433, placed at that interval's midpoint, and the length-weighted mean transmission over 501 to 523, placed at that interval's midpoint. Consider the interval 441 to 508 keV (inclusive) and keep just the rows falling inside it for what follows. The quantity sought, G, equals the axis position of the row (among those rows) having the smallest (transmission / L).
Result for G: 507.0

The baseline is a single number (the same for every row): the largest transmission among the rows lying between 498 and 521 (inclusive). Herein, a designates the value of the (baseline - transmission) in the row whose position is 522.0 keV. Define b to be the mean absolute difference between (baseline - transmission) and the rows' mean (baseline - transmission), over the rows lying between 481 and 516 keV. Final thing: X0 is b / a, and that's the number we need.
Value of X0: 0.5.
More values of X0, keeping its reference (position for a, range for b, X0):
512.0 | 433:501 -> 1.0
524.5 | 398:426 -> 1.3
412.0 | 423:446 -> 0.1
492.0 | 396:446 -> -1.0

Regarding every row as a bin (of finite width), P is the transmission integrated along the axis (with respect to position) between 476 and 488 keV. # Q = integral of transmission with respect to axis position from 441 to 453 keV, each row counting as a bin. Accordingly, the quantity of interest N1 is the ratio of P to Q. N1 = 1.19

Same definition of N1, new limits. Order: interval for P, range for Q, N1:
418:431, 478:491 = 0.67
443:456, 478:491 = 0.81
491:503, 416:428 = 1.60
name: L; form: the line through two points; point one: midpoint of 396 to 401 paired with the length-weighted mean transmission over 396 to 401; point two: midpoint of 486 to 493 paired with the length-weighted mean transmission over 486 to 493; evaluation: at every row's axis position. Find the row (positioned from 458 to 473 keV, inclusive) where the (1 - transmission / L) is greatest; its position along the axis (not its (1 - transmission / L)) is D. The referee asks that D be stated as 467.0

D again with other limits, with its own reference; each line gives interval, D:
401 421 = 414.5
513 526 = 522.0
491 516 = 509.5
